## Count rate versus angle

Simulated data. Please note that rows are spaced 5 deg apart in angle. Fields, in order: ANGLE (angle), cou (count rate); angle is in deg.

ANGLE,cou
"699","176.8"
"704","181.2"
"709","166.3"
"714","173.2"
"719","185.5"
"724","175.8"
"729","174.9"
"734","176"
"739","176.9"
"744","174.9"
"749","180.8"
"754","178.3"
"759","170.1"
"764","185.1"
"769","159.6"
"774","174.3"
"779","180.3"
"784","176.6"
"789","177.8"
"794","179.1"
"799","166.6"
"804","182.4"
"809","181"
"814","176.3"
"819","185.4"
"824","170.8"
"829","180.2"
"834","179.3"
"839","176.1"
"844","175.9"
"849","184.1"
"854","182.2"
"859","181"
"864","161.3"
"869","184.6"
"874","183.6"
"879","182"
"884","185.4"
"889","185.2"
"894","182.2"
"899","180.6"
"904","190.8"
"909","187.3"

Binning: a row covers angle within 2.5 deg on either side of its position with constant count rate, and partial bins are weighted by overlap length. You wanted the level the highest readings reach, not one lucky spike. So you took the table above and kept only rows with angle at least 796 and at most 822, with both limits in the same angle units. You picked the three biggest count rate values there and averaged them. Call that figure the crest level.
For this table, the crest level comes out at 182.9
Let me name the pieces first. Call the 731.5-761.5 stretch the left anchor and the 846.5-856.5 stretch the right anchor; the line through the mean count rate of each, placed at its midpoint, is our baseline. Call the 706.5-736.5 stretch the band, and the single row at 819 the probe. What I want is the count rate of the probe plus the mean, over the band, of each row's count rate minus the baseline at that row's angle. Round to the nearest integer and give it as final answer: 186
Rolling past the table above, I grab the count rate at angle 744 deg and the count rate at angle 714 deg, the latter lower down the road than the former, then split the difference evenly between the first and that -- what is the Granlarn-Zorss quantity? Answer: 174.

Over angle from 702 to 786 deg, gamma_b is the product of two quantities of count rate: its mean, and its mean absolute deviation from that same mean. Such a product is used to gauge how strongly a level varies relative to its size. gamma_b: 783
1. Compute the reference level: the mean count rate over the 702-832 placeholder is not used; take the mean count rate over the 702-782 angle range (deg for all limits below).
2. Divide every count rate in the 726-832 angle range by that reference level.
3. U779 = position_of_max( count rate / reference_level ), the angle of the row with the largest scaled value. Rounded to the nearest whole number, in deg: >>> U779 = 819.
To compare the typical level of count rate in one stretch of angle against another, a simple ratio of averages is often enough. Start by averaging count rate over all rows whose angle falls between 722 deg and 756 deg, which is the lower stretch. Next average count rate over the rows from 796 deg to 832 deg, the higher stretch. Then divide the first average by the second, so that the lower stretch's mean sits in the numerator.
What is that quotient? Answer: 1.00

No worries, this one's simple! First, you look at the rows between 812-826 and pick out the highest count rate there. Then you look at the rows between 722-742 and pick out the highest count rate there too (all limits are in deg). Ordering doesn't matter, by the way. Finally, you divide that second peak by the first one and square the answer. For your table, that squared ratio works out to 0.91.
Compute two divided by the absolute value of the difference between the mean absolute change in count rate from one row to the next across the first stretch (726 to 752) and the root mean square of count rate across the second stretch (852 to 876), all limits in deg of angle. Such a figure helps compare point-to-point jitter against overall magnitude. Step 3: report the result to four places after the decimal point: 0.0113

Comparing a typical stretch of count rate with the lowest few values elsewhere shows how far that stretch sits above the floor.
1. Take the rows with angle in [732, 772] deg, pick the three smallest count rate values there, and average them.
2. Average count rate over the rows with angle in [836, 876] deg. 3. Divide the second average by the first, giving 1.06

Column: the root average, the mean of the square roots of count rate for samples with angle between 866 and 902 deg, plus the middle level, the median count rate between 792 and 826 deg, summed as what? 193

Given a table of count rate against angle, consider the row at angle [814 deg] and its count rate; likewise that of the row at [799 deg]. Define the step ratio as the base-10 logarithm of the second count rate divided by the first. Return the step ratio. -0.025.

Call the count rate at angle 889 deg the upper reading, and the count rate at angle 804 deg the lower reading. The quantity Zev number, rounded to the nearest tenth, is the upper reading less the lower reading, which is 2.8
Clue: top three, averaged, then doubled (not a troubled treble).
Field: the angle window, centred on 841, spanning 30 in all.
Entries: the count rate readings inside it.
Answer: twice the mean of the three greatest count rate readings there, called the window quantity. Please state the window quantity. 364.3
